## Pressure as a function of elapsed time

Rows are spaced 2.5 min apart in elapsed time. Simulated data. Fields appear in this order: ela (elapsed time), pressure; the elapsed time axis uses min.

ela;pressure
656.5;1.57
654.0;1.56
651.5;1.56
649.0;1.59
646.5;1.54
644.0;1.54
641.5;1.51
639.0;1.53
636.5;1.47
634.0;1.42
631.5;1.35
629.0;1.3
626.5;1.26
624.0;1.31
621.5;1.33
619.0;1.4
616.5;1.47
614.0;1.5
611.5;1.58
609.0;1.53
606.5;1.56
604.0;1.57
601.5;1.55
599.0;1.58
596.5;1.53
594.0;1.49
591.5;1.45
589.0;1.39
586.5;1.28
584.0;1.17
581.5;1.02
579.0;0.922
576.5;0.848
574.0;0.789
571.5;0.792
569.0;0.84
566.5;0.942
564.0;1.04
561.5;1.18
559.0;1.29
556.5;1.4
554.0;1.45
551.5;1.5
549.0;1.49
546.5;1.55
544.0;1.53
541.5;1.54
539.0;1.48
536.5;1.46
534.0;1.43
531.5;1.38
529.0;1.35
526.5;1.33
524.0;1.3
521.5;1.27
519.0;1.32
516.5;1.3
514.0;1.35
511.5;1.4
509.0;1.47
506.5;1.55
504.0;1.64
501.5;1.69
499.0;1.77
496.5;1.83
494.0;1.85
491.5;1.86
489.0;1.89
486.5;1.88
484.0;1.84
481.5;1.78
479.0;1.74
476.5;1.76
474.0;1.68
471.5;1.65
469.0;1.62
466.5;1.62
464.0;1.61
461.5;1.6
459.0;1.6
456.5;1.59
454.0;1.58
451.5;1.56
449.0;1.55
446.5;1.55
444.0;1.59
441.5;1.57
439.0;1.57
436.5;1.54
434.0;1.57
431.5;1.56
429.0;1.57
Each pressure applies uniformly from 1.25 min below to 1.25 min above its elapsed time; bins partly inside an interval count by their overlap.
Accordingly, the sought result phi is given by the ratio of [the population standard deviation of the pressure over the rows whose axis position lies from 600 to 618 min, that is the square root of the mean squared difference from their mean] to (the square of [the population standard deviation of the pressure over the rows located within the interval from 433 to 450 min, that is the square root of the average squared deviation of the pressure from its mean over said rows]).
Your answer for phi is 148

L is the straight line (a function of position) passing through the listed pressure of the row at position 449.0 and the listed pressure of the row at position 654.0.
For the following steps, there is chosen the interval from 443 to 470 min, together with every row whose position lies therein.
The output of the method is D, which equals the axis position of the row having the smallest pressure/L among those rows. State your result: 449.0 min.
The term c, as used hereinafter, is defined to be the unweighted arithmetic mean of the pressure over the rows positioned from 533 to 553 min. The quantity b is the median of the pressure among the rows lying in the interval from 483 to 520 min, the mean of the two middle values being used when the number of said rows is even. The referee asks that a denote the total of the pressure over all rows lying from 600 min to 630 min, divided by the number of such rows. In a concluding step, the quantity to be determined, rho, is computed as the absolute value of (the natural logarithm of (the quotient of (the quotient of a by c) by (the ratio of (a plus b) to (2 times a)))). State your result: 0.12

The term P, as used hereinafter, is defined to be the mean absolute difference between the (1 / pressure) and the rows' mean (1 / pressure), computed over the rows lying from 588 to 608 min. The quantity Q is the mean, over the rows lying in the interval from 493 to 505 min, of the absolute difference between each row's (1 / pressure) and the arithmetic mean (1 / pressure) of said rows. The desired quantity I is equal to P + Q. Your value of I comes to 0.048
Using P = 0.024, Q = 0.024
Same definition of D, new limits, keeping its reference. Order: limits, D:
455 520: 516.5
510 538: 521.5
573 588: 574.0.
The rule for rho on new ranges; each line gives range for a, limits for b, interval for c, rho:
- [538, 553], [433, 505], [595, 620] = 0.04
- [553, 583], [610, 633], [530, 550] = 0.49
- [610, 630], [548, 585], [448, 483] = 0.03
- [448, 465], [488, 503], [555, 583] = 0.38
